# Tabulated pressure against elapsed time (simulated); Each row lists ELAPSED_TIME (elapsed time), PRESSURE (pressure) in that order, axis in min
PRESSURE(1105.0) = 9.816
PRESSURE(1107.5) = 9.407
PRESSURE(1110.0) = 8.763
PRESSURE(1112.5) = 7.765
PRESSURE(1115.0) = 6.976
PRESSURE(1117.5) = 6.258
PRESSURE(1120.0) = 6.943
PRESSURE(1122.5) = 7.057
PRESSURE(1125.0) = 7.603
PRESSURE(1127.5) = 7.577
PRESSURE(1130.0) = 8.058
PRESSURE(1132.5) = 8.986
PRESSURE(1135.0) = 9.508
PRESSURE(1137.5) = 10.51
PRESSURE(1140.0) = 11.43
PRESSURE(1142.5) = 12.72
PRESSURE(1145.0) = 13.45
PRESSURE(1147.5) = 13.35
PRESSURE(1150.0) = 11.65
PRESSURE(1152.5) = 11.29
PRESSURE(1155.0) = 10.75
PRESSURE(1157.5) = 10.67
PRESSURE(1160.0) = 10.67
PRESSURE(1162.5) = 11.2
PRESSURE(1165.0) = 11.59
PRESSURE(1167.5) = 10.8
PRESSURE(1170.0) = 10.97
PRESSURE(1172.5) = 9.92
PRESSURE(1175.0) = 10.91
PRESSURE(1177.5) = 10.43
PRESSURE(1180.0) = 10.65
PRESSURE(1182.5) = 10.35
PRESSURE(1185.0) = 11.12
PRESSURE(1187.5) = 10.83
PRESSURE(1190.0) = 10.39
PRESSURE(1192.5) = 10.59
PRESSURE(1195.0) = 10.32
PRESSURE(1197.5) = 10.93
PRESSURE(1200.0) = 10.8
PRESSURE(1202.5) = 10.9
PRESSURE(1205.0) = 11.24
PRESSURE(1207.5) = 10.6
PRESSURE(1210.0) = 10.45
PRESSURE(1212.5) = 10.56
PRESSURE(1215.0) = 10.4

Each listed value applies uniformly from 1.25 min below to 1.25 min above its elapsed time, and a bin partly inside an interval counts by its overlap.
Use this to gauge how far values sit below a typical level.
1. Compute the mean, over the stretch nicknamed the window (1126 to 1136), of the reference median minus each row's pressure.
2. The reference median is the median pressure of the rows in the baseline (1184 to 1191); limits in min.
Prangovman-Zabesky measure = 2.3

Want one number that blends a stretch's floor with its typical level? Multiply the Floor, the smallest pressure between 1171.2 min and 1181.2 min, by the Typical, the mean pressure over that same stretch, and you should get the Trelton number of 104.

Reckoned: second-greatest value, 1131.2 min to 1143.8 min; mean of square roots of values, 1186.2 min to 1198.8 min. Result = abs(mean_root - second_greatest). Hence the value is 8.2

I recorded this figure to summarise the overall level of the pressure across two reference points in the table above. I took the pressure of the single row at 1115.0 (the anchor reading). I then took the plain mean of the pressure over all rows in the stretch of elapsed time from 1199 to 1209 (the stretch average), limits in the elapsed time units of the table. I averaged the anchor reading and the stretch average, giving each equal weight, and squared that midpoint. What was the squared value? 80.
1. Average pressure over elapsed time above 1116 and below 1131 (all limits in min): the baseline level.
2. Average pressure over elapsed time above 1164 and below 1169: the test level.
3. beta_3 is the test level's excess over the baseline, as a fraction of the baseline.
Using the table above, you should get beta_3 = 0.54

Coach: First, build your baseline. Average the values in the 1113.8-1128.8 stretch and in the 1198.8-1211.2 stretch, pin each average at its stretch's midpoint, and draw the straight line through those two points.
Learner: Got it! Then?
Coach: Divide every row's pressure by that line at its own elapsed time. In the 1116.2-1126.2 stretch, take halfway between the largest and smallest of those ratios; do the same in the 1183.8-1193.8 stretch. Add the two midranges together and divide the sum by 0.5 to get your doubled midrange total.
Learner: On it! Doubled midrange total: 4.1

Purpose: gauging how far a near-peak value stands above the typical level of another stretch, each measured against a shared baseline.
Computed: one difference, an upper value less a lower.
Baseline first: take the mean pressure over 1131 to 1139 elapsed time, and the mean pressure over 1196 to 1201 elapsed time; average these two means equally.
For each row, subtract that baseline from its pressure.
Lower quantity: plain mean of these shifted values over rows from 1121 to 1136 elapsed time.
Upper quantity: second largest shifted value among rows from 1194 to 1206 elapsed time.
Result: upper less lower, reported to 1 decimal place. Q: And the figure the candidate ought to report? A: 2.8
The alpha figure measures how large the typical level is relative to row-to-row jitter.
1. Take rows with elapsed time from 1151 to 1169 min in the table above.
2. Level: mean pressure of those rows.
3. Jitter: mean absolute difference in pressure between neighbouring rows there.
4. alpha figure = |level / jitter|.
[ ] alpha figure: 28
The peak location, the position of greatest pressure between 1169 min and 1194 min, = 1185.0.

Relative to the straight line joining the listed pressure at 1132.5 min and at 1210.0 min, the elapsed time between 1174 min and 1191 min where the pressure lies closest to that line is 1190.0 min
